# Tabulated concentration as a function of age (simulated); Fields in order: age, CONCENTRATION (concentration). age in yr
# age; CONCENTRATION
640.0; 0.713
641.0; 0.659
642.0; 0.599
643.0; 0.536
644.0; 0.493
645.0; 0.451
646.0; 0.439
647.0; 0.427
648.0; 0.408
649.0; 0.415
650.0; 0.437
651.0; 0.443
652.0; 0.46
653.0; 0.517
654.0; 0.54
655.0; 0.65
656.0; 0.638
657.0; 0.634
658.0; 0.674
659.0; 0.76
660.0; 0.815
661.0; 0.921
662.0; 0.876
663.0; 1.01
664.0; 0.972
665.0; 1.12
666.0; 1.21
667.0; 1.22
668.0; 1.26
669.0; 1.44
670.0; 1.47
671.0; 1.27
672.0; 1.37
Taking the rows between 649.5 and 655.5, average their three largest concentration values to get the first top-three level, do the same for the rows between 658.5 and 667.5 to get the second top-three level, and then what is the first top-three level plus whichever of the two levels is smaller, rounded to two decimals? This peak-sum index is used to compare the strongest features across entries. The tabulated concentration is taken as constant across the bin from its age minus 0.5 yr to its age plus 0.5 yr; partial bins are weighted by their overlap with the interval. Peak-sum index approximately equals 1.14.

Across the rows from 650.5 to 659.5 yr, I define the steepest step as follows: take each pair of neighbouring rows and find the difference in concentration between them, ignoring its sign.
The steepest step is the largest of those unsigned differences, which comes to 0.110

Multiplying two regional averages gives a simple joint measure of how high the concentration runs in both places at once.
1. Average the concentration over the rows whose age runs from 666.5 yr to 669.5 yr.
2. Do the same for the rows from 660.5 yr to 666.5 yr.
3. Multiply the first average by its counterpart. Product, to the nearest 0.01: 1.33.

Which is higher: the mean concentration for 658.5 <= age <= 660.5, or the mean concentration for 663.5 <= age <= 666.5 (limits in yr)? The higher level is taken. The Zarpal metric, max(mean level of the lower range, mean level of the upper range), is 1.10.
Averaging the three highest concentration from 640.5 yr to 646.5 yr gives 0.60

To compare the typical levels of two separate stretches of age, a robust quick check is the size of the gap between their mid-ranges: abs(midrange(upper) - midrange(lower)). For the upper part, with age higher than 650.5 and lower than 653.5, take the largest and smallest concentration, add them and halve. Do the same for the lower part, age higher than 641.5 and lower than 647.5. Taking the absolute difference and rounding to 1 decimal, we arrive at 0.0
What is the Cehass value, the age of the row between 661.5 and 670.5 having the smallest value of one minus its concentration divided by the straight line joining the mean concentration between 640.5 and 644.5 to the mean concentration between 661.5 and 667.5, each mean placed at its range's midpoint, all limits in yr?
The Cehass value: 670.0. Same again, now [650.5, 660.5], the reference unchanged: 660.0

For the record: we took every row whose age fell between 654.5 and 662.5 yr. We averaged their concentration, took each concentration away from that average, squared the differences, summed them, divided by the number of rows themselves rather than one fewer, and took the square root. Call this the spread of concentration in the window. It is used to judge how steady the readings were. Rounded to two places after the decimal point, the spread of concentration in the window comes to 0.11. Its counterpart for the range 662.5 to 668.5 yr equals 0.11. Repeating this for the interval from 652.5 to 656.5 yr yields 0.06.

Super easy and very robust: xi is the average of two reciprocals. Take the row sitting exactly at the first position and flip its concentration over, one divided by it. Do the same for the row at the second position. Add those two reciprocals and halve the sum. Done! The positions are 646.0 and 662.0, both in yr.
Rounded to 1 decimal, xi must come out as 1.7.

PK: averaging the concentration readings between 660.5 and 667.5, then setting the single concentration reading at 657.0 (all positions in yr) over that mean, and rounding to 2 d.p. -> 0.61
